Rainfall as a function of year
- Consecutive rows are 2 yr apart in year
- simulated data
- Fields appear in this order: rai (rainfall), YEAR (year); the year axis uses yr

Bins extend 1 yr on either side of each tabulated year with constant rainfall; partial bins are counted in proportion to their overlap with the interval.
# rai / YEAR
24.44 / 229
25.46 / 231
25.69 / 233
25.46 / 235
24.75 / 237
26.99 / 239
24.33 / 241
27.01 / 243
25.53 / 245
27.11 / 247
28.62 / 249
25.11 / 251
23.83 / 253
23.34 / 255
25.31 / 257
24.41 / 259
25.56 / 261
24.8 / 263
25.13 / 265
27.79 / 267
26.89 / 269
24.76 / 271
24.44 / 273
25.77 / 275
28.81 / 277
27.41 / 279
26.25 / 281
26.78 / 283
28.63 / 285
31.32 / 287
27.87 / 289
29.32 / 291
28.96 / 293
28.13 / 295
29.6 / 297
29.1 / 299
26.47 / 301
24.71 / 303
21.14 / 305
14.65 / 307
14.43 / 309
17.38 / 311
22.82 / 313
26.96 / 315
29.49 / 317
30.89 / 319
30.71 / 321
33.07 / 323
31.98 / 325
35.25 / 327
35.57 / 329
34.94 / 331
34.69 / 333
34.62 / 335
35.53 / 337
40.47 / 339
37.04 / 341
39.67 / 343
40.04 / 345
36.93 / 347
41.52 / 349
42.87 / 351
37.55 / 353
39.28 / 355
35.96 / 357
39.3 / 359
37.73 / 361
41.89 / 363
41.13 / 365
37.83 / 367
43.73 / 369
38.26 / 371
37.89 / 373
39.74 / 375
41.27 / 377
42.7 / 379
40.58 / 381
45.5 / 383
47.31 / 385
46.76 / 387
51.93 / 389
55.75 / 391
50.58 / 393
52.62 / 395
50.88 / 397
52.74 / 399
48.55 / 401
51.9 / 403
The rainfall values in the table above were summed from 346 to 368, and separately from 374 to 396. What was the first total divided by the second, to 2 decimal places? 0.84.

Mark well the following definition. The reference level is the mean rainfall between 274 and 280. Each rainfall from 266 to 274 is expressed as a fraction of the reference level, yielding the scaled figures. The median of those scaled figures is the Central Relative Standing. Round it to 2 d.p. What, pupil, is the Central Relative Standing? 0.94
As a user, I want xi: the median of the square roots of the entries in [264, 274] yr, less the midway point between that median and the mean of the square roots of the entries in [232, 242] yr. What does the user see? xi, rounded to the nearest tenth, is 0.0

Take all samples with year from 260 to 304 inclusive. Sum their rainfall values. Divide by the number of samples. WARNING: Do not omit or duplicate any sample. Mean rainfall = 27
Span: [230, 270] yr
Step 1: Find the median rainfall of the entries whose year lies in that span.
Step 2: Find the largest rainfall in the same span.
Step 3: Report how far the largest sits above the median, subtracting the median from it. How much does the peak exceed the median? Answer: 3.2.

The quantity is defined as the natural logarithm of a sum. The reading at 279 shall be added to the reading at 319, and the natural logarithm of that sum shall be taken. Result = 4.07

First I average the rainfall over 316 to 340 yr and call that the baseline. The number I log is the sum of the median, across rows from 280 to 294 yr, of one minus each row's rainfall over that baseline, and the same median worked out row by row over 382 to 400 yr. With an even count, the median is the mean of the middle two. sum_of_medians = -0.3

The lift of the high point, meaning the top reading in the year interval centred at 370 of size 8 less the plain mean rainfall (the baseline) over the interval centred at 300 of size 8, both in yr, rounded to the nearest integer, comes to 16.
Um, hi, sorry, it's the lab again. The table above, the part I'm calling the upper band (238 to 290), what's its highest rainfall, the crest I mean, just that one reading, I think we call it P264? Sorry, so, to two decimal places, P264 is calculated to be 31.32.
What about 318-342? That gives 40.47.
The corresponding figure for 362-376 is 43.73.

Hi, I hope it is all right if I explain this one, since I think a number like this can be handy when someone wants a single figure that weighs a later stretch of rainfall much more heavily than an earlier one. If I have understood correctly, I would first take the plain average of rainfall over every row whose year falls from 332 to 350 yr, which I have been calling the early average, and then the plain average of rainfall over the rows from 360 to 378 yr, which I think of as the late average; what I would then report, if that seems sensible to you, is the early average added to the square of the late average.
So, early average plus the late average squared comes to 1633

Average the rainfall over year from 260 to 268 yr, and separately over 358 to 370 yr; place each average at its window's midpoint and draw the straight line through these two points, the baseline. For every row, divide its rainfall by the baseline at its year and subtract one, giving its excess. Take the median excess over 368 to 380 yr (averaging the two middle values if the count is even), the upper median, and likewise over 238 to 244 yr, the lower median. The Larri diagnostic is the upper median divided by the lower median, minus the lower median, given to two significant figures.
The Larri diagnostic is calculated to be -0.38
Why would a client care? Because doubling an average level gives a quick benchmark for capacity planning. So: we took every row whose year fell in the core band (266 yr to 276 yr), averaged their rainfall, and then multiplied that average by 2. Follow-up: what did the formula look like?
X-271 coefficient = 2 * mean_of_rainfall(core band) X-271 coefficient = 52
